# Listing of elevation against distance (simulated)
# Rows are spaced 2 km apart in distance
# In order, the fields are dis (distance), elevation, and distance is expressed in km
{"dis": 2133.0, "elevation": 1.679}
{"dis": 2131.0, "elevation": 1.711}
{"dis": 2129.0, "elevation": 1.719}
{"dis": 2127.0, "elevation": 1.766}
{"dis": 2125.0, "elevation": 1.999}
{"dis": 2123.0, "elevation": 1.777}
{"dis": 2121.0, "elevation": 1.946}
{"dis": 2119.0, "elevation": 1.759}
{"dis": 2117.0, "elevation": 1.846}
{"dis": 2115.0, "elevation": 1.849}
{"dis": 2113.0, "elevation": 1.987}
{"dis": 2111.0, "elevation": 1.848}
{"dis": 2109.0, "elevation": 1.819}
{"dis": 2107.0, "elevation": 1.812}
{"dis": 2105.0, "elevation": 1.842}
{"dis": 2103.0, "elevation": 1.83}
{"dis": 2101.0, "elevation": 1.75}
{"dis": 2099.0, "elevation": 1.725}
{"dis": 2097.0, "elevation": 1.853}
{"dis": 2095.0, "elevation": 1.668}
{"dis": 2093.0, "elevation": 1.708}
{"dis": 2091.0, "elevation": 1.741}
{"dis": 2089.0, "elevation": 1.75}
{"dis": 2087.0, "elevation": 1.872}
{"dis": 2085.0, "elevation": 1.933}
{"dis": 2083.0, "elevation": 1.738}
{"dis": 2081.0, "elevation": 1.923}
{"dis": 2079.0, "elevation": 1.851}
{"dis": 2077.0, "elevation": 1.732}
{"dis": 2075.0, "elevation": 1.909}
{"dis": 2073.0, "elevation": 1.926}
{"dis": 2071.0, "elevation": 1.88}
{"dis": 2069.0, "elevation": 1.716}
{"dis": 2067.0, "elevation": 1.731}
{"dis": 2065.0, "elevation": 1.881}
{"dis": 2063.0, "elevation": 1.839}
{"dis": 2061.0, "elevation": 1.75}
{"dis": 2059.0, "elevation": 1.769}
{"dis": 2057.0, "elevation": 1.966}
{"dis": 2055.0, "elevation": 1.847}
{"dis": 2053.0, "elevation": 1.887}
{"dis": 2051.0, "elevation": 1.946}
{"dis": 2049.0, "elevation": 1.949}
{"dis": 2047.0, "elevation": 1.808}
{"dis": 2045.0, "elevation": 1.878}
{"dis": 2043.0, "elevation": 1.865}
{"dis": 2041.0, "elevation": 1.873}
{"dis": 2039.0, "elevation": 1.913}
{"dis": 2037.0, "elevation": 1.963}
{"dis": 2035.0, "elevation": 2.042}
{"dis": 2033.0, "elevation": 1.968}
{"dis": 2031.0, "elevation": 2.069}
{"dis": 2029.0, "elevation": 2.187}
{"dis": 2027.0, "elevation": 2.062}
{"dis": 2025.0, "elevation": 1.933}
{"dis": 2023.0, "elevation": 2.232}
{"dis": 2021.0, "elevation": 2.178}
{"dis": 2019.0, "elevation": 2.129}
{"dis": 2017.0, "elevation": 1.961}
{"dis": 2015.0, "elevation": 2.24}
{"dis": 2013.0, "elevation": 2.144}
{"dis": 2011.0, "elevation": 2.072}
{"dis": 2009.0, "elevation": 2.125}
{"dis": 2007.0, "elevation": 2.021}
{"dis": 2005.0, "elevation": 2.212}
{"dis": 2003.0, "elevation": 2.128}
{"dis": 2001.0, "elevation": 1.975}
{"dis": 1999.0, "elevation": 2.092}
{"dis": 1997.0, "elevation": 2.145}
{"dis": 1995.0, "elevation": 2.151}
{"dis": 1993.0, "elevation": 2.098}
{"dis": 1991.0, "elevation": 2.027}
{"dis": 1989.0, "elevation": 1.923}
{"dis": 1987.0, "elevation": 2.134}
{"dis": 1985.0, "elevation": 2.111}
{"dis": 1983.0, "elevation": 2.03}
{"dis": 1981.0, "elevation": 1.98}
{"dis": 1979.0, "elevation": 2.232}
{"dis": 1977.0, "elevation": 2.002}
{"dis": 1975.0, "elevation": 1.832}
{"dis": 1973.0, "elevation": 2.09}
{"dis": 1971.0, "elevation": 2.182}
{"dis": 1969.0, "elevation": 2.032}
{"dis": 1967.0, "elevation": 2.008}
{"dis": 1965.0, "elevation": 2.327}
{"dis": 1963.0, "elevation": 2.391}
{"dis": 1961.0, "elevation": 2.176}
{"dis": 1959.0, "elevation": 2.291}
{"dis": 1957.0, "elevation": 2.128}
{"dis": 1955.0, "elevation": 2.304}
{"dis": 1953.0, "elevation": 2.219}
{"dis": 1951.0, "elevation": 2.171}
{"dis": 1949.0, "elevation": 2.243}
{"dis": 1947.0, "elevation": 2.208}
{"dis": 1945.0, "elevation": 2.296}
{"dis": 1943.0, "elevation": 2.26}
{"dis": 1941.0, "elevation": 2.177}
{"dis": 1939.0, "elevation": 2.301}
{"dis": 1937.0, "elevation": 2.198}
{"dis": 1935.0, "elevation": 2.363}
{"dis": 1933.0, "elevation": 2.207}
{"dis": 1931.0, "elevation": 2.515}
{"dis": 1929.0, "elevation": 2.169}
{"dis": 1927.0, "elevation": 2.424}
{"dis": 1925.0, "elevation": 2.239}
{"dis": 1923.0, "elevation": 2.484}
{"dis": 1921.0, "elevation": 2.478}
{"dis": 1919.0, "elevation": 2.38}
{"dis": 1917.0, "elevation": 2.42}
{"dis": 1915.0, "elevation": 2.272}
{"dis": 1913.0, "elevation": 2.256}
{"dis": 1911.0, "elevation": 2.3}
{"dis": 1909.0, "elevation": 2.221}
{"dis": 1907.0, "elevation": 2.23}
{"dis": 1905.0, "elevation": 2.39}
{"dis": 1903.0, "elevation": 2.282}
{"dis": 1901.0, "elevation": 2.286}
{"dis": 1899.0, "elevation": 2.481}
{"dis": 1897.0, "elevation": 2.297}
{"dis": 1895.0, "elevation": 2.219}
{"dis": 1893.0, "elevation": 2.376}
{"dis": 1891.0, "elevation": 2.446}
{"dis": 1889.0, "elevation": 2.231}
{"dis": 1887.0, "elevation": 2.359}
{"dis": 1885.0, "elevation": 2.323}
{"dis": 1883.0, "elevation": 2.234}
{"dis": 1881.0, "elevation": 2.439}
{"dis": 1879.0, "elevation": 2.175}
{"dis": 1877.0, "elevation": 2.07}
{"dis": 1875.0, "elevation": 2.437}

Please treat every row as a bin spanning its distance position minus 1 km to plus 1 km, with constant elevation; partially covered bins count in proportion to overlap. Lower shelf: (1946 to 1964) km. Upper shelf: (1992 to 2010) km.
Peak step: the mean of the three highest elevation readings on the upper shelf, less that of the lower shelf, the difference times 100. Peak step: -16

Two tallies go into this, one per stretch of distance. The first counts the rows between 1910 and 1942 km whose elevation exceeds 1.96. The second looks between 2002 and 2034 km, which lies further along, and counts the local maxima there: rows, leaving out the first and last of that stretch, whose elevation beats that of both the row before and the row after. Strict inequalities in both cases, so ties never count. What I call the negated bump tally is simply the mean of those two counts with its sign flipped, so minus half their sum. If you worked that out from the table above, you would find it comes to -10.5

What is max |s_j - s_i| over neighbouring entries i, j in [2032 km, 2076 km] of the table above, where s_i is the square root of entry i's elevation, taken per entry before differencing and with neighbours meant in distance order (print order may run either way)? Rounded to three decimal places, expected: 0.072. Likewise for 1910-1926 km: 0.080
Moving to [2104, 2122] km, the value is 0.069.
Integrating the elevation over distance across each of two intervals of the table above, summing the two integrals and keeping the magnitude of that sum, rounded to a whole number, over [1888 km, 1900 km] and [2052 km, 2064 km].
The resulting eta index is 50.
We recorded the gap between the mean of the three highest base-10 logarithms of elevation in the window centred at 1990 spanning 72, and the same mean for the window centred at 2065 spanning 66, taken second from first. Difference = 0.070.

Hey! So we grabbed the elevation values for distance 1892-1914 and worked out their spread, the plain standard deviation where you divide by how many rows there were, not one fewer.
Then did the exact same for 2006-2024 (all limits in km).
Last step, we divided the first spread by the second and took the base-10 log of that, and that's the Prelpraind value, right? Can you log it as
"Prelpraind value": 0.0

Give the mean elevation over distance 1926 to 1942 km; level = 2.29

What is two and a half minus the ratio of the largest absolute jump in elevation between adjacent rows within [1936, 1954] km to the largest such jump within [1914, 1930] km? 2.0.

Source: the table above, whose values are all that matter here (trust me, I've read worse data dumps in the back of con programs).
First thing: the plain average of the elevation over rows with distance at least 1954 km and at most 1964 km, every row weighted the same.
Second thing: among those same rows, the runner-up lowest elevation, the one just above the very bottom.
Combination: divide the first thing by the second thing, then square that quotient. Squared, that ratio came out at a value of 1.08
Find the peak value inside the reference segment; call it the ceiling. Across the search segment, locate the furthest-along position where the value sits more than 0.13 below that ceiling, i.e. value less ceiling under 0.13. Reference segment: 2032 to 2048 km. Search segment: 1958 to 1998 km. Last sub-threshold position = 1997.0 km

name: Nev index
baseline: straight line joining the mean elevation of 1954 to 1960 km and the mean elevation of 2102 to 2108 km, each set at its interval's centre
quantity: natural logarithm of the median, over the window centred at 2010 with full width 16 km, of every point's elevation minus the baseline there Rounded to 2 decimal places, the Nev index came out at -3.81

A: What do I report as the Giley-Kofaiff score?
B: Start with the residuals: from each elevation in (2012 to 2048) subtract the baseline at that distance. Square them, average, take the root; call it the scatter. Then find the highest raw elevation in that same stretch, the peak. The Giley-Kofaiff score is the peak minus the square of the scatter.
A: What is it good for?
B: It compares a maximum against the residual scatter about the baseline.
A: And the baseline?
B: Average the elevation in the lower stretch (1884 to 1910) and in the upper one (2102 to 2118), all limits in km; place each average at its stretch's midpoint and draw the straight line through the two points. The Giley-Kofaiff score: 2.2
